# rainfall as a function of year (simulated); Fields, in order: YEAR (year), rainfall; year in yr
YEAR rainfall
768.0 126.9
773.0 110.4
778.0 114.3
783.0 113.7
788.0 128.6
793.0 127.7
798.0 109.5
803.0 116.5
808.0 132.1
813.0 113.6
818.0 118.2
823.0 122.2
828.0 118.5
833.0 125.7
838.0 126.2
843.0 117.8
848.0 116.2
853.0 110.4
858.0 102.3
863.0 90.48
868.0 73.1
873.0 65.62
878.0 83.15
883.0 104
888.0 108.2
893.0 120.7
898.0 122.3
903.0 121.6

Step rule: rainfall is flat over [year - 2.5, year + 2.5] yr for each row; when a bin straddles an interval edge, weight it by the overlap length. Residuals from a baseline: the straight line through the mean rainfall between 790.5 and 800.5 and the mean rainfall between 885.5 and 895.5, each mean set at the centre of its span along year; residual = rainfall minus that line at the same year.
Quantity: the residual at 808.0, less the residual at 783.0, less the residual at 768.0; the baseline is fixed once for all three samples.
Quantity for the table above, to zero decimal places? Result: 12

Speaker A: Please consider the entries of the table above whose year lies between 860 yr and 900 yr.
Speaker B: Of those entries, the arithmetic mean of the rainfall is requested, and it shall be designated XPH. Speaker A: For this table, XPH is 96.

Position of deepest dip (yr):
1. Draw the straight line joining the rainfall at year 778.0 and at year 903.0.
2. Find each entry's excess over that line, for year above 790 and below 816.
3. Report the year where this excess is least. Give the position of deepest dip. 798.0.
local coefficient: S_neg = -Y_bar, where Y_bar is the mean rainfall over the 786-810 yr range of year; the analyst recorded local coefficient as -123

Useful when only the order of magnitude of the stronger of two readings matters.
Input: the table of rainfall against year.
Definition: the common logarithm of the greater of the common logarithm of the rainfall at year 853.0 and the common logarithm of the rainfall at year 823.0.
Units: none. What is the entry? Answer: 0.320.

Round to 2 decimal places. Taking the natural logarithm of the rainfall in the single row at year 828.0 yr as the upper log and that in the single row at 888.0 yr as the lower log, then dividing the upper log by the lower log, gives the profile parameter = 1.02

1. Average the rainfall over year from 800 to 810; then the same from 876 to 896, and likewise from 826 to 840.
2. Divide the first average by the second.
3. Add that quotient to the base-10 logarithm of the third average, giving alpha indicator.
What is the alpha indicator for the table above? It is 3.3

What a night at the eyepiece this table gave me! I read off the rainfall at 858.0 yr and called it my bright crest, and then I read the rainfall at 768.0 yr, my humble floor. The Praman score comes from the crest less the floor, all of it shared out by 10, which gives -2.5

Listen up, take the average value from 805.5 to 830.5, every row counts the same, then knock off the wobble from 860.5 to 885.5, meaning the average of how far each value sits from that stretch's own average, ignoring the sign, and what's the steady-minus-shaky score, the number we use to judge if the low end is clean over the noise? 110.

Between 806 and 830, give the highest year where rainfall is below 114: 813.0 yr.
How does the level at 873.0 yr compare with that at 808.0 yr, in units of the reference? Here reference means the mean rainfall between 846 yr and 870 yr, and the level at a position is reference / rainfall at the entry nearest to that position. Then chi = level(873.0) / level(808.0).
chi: 2.01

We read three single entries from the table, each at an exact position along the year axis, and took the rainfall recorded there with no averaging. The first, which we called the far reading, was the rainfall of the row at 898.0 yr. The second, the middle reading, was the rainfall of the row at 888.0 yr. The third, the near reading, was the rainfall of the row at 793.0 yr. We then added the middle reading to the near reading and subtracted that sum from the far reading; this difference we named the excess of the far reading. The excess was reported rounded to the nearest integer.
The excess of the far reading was -114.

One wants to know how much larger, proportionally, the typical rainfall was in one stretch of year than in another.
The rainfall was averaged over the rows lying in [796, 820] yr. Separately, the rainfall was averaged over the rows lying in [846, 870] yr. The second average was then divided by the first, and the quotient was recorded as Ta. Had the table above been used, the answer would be 0.83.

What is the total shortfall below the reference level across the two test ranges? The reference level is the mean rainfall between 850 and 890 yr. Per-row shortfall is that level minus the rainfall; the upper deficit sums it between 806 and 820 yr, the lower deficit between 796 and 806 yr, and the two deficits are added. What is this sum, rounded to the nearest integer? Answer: -129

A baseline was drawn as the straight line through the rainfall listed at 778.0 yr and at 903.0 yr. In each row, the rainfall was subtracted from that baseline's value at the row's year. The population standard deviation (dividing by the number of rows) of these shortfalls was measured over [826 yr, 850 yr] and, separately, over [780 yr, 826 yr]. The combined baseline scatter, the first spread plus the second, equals 12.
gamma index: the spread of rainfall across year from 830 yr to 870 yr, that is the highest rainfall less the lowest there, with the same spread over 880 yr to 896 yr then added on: 70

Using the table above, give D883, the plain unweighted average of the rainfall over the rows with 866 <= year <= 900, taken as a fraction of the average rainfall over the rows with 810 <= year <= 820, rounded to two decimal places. 0.83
